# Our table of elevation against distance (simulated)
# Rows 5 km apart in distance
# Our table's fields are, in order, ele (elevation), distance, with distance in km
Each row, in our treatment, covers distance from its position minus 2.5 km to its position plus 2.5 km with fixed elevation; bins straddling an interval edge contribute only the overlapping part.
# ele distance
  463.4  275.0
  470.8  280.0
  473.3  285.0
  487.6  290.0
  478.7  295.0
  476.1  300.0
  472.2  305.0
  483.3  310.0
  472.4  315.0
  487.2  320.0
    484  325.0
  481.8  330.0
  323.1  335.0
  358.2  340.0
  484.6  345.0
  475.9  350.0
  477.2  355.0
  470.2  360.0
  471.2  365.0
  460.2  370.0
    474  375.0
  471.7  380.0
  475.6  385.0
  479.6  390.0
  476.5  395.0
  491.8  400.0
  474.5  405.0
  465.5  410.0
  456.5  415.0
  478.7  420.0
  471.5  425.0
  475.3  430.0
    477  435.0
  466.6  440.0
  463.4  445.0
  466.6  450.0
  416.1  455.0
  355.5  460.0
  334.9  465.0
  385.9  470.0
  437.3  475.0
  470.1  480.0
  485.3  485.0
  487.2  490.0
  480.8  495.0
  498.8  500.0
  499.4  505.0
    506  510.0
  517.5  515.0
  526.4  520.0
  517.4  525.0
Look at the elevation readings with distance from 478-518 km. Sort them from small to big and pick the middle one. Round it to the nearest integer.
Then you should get 493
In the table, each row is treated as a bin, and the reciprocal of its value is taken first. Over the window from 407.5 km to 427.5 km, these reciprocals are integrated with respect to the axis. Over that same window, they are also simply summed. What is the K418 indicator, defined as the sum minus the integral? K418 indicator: -0.0342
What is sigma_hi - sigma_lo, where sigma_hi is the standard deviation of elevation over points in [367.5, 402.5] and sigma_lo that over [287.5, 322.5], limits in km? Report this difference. 3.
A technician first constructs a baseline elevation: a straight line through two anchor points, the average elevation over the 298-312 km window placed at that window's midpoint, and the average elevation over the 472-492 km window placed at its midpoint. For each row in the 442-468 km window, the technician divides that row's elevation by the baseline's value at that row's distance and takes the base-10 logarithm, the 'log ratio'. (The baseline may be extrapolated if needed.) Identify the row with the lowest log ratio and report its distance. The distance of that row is 465.0 km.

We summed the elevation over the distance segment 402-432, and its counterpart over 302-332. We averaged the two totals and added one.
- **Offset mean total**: 2852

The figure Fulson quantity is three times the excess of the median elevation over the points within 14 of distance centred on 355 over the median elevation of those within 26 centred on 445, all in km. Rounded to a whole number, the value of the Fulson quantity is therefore 28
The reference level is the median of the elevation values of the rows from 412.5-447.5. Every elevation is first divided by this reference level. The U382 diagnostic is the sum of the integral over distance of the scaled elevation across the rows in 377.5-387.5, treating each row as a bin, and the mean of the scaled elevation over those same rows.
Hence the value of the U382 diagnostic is 11.1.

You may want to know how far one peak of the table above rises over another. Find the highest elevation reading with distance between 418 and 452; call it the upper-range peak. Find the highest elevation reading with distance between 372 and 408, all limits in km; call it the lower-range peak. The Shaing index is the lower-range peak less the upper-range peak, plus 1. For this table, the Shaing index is 14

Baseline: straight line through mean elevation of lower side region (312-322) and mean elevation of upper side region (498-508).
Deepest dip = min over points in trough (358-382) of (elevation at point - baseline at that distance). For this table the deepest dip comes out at -25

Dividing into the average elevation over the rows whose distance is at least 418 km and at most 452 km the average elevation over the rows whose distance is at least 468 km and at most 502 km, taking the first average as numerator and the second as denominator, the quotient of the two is 1.02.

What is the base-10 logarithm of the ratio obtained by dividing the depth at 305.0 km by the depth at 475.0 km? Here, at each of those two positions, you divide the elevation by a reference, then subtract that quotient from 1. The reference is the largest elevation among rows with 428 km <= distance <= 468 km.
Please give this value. -0.92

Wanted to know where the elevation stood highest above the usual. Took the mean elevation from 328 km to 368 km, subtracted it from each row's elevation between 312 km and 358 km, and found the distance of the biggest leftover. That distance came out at 320.0 km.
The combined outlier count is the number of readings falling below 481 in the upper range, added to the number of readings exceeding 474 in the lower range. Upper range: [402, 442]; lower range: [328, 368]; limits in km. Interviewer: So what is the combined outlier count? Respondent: 12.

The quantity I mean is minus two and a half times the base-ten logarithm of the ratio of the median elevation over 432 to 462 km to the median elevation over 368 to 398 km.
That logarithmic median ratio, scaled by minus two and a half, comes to 0.02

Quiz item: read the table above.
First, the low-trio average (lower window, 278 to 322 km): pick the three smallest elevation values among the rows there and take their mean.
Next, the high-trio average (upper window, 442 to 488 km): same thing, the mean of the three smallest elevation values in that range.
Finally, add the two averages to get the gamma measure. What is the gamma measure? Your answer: 831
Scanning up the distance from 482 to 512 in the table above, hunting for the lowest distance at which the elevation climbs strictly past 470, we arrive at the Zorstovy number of 485.0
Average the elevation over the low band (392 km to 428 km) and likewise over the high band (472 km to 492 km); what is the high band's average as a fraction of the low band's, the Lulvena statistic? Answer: 0.99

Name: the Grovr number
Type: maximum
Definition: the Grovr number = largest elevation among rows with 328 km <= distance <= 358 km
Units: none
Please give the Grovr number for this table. 484.6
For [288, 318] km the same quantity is 487.6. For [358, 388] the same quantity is 475.6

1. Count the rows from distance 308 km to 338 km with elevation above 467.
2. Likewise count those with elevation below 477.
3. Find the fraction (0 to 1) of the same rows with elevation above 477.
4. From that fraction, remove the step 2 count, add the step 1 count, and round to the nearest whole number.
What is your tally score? 4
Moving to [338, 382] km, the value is 0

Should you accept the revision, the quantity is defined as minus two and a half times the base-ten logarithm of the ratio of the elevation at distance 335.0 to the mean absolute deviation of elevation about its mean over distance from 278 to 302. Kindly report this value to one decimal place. -4.6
